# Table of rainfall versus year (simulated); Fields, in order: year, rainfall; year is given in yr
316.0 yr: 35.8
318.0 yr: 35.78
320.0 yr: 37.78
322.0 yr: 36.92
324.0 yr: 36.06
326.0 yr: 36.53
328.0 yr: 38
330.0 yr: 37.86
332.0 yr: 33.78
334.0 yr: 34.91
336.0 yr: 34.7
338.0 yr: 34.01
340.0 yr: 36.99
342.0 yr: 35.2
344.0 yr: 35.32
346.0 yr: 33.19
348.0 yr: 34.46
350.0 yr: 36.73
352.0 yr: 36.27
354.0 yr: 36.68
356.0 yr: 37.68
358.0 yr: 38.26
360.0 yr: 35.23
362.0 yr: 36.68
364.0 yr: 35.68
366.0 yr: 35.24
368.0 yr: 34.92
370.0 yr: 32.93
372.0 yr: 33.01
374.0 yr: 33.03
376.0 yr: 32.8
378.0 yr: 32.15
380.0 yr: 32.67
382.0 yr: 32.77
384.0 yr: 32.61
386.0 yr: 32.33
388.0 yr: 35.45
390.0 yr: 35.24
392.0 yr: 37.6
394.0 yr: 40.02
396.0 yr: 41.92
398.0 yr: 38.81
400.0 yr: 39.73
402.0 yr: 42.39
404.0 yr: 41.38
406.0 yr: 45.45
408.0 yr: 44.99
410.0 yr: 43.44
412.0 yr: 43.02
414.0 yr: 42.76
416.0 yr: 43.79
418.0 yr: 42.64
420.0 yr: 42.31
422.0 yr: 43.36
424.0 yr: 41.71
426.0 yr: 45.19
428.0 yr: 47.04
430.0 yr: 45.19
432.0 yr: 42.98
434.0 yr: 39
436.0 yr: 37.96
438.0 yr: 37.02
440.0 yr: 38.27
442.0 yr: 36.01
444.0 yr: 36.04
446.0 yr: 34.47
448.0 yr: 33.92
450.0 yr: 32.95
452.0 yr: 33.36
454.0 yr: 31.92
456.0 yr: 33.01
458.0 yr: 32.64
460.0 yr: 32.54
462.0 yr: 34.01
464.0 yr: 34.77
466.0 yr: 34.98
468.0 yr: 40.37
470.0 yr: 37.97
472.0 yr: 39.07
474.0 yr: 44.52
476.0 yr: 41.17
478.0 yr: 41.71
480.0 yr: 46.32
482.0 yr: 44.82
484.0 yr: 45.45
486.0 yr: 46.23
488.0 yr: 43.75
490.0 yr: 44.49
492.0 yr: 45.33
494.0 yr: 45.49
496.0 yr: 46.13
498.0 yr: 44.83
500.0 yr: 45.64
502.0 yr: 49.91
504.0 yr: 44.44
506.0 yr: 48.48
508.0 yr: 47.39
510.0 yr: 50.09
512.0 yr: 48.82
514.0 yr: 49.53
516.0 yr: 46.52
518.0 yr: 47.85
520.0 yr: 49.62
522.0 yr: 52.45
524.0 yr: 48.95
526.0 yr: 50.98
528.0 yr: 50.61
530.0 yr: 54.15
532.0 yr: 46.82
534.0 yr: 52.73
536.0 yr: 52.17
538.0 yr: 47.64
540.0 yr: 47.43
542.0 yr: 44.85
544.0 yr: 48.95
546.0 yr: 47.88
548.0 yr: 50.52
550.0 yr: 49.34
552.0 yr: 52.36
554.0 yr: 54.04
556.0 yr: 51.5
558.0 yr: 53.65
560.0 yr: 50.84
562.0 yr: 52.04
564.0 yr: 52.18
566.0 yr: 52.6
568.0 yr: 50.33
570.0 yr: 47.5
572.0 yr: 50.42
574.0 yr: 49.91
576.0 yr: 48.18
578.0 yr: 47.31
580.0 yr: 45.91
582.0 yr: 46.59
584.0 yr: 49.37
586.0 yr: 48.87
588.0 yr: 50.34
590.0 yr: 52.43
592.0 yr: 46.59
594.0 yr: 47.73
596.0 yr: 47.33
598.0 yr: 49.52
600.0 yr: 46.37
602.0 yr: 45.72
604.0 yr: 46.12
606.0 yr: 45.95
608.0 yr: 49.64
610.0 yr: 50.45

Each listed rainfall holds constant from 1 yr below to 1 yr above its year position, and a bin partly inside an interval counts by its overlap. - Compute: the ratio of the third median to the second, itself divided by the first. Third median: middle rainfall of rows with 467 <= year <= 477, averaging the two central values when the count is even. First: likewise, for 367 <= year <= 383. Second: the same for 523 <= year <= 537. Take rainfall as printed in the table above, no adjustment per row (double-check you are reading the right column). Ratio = 0.024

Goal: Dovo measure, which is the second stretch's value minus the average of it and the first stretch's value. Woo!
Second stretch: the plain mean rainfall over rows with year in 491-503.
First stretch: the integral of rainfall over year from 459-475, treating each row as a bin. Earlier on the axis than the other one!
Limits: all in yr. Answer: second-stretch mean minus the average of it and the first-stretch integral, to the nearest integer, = -275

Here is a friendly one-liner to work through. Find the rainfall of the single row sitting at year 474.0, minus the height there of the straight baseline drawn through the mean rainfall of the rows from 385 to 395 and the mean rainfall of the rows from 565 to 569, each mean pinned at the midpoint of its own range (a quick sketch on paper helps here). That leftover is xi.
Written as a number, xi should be 1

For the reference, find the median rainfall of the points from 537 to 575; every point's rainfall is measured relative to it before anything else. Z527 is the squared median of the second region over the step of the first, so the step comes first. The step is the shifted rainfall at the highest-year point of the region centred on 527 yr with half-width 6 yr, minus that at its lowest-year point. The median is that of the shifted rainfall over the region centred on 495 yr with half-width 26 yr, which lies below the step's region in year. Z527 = -4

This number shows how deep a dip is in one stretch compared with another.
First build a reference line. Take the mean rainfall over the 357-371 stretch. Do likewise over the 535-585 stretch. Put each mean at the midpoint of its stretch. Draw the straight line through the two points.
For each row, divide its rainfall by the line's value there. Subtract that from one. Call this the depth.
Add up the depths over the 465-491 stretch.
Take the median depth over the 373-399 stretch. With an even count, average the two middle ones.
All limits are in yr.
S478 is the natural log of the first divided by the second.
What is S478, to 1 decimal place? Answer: 1.6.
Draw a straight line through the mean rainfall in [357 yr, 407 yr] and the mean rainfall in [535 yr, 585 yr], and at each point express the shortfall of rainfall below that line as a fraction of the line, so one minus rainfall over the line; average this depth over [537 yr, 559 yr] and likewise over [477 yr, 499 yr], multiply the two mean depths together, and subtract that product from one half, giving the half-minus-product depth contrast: 0.500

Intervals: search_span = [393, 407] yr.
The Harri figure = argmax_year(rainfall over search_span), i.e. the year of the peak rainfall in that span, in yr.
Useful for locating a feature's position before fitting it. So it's 406.0 yr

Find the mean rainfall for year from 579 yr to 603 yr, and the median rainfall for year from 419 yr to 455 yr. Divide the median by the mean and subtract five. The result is -4.21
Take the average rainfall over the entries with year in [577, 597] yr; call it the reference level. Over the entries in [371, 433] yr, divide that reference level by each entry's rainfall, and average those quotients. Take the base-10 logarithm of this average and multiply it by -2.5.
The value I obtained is -0.23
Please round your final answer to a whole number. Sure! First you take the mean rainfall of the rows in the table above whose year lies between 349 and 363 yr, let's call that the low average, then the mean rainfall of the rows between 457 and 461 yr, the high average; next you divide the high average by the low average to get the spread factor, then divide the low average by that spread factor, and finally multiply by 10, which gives 415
